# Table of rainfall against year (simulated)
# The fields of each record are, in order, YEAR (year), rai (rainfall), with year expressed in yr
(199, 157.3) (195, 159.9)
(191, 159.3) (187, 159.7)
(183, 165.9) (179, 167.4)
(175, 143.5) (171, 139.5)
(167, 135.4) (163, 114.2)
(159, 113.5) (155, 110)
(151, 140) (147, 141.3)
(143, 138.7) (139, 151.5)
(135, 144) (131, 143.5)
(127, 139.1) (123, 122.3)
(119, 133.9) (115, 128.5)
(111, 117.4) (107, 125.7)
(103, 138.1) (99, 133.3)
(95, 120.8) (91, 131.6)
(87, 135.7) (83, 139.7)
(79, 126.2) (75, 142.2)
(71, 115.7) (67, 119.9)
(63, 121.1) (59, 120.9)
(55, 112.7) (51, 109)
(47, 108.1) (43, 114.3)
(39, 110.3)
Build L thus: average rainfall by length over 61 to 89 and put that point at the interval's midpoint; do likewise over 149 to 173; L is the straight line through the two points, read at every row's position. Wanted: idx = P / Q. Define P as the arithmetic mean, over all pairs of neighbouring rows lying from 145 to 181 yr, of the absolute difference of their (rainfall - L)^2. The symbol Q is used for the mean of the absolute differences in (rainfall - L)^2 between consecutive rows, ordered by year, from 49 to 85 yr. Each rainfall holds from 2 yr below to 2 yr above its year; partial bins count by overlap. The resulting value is 2.5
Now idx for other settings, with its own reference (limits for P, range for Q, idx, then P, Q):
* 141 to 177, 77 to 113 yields 0.9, 67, 72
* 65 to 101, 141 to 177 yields 1.1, 72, 67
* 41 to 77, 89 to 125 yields 1.5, 93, 63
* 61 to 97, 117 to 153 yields 0.5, 72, 154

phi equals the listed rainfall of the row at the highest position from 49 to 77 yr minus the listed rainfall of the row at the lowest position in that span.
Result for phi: 33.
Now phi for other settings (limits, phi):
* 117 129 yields 5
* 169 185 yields 26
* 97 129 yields 6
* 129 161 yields -30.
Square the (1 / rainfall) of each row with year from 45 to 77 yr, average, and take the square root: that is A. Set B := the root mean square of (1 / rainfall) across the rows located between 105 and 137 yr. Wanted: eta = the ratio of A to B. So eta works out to 1.11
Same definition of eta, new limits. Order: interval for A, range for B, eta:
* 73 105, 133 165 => 0.97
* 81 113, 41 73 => 0.89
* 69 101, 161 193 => 1.12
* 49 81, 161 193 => 1.21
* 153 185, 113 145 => 1.04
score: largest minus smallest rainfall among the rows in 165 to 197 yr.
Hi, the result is 32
